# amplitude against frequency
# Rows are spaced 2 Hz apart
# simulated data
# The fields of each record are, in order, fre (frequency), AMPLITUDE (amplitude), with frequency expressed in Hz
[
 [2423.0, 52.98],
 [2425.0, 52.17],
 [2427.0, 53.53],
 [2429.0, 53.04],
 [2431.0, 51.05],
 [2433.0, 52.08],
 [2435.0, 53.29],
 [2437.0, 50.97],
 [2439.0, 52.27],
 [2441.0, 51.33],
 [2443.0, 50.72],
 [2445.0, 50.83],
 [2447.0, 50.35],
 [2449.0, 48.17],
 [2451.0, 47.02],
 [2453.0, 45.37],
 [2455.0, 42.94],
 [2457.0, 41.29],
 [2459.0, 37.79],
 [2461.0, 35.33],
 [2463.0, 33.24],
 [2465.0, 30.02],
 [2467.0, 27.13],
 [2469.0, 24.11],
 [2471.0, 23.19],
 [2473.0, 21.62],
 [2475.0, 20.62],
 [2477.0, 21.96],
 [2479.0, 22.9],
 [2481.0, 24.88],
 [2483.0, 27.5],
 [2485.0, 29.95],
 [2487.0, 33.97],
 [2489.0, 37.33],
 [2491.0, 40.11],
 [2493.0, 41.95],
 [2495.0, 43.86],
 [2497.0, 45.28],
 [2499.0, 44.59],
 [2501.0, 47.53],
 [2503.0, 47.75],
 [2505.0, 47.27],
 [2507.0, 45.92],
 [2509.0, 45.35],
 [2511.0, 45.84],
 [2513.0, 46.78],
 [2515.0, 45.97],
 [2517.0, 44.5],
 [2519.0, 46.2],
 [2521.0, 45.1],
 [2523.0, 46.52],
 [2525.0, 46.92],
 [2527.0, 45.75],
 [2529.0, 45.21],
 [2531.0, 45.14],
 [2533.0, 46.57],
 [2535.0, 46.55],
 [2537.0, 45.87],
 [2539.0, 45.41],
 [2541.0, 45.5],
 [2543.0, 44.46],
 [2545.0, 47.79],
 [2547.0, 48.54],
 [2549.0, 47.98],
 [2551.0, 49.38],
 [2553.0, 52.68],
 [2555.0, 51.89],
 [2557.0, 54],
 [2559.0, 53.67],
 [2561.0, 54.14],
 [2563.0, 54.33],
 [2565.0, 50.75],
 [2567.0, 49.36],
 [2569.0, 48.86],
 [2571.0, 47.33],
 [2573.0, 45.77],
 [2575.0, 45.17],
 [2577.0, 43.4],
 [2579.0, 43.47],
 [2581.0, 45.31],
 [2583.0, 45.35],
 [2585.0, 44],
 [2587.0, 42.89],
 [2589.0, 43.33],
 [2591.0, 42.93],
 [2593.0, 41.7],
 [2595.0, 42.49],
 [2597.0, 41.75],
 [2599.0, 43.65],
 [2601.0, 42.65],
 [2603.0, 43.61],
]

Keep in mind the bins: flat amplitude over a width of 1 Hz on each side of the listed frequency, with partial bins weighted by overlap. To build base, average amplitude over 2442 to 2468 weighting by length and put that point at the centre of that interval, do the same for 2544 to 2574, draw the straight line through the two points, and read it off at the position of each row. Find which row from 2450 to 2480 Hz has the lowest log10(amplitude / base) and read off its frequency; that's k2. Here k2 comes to 2475.0 Hz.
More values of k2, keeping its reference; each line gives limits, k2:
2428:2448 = 2447.0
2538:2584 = 2579.0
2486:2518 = 2487.0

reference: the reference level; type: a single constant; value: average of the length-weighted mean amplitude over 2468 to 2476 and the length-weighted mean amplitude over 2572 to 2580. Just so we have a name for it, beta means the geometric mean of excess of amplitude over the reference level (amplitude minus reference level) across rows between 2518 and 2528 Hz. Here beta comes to 12.7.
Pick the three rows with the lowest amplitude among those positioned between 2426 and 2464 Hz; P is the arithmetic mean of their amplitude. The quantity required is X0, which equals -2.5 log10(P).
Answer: -3.87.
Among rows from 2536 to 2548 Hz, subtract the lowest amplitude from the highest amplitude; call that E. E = 4.1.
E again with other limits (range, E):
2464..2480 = 9.4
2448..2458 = 6.9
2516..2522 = 1.7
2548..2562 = 6.2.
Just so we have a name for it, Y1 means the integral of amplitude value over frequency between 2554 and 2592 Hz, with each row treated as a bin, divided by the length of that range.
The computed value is 47.7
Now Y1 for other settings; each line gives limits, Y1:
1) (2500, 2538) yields 46.1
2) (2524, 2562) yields 48.3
